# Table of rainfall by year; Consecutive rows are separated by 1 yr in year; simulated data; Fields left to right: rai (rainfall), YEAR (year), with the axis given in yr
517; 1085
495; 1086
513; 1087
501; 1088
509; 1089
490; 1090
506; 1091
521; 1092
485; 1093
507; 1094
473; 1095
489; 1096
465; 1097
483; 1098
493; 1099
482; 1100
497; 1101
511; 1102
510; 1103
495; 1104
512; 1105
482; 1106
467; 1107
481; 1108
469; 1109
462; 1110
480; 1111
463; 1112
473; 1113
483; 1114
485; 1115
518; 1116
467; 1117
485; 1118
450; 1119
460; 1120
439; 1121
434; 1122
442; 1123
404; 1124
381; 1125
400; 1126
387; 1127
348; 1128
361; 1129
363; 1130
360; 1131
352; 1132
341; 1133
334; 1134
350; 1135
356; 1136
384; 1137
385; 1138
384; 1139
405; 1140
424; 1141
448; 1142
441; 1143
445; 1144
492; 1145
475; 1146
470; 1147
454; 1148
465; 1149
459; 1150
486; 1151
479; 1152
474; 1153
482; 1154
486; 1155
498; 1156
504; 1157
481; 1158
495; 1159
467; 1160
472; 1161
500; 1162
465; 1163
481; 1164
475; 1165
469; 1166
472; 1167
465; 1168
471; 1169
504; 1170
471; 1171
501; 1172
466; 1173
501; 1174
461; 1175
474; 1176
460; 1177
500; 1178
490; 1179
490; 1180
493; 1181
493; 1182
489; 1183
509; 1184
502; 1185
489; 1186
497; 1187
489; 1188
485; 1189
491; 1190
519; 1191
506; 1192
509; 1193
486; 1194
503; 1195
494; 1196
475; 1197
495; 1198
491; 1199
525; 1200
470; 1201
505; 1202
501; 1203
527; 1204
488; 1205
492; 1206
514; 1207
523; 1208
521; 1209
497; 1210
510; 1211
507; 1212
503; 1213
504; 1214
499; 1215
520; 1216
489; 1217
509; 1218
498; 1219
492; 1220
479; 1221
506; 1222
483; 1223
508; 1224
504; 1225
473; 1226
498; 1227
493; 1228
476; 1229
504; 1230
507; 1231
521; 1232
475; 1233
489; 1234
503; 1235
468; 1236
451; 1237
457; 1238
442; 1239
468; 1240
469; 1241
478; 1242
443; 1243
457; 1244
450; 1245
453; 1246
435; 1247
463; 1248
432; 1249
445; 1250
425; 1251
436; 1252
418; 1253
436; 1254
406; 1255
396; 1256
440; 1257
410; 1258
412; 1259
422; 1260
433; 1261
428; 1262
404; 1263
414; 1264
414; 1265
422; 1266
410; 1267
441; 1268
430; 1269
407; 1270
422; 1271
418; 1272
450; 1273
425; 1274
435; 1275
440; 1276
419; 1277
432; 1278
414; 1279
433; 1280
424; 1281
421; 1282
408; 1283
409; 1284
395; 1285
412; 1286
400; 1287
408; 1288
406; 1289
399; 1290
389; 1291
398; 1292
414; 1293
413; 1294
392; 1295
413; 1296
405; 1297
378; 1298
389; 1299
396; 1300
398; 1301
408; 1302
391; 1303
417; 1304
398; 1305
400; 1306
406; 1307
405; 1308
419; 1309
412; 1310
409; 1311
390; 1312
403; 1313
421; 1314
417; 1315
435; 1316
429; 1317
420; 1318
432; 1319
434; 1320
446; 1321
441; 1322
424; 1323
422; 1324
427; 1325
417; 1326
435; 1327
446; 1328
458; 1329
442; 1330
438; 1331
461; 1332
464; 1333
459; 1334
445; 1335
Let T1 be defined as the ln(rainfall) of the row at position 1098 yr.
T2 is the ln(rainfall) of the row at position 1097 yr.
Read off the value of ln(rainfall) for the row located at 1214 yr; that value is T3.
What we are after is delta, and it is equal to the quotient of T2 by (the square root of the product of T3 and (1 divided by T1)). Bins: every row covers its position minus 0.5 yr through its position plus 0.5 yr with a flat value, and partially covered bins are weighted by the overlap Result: 6.12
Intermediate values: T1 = 6.18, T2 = 6.14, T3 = 6.22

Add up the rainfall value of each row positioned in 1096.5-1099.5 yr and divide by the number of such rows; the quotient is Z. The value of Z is 480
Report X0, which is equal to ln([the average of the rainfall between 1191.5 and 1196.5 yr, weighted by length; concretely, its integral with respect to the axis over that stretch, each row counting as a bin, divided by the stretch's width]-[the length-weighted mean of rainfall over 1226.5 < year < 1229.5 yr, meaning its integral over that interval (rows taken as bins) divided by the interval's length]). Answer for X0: 2.36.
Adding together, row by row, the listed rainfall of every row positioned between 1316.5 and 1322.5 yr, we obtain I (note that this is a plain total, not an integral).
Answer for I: 2602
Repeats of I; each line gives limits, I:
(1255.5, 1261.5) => 2513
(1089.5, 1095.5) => 2982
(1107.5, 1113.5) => 2828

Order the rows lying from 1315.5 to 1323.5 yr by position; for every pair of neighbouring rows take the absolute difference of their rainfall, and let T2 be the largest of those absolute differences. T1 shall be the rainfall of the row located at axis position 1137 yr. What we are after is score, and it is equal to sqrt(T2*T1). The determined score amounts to 81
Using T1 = 384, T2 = 17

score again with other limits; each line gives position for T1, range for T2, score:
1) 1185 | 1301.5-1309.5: 114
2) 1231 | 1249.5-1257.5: 149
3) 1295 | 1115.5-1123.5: 141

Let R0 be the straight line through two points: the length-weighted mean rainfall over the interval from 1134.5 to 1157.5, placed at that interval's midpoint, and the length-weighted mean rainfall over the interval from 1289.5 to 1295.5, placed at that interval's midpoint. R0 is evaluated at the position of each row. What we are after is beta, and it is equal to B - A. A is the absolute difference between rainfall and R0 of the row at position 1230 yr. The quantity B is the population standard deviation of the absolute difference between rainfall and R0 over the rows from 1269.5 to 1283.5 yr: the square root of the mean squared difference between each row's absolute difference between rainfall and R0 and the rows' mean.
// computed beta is -73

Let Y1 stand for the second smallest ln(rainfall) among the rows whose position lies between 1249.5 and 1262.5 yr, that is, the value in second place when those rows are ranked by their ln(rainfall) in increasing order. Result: 6.01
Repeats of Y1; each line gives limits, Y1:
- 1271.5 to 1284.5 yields 6.01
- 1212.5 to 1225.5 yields 6.18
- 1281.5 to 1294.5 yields 5.98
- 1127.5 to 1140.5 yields 5.83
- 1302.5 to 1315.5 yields 5.97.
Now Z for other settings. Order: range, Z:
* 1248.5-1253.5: 431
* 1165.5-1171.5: 475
